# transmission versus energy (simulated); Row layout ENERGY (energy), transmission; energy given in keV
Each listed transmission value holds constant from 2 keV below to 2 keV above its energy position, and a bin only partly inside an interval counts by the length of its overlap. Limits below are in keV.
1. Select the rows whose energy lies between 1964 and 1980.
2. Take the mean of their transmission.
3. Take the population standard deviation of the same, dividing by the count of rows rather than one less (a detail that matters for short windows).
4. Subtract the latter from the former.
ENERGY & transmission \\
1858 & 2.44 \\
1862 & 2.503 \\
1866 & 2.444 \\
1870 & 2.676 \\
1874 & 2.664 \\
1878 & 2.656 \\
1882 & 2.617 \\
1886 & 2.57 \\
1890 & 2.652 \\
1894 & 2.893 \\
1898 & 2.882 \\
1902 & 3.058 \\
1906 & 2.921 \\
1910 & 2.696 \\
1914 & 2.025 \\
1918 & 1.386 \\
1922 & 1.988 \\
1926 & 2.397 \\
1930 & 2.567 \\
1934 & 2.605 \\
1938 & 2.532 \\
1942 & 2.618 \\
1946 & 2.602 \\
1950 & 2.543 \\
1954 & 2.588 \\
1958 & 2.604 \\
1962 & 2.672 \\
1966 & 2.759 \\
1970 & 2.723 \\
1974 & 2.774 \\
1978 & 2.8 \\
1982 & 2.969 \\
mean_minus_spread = 2.74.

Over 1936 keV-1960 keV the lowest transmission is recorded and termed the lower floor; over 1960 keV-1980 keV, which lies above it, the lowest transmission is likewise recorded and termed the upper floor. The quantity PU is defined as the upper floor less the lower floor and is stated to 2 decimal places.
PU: 0.14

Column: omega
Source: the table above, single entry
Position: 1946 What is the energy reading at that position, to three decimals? 2.602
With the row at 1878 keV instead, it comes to 2.656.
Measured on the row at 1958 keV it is 2.604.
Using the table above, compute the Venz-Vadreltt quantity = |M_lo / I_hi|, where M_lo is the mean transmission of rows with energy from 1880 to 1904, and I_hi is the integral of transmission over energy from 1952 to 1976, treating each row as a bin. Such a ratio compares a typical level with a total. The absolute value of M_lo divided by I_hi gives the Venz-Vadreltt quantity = 0.043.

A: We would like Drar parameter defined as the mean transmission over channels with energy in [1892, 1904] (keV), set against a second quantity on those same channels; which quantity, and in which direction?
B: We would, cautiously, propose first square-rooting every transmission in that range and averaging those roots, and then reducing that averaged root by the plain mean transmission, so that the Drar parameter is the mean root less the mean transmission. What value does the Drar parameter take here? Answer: -1.23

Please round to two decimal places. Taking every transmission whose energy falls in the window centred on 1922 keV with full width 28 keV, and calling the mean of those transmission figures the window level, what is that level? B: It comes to 2.24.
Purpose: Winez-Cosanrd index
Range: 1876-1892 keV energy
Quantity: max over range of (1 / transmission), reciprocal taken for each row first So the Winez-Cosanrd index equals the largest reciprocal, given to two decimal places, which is 0.39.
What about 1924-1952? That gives 0.42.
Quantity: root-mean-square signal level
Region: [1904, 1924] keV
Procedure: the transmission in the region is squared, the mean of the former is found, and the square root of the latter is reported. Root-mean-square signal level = 2.27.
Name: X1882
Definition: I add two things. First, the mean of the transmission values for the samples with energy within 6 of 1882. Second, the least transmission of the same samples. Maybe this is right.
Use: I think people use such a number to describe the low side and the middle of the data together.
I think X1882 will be 5.18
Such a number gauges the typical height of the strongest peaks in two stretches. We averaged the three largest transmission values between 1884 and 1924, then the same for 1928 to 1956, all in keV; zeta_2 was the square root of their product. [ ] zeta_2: 2.78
